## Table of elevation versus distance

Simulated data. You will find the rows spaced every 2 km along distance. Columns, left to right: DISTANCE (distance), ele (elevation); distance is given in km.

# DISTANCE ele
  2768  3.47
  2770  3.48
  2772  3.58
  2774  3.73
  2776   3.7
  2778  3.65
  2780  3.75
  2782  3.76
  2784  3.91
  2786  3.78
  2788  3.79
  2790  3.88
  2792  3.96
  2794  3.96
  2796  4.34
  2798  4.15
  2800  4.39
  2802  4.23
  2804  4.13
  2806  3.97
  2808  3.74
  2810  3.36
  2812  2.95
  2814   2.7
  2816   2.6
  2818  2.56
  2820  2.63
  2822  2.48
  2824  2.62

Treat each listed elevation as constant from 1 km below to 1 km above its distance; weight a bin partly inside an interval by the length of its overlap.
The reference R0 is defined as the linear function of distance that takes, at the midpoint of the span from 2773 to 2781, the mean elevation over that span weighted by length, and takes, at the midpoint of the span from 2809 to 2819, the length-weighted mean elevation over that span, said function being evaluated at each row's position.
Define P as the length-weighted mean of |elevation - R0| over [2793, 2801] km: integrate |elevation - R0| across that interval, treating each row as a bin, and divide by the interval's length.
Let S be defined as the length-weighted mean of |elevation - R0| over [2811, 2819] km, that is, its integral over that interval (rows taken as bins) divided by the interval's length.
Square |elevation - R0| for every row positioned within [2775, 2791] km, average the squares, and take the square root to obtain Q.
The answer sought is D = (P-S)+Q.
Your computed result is 1.1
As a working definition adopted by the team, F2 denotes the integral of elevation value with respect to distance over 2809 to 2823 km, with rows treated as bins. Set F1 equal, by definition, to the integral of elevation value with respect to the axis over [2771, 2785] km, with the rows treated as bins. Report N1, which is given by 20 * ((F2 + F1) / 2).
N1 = 907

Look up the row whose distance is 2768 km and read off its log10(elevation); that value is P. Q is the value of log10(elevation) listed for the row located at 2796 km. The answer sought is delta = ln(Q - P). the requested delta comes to -2.3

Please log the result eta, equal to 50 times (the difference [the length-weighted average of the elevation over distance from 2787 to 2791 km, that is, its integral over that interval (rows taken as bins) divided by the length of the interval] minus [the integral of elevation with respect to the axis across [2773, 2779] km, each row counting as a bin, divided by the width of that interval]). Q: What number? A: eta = 7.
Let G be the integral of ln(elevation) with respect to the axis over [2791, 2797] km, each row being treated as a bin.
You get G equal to 8.4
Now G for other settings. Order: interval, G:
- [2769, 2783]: 18.2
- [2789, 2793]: 5.5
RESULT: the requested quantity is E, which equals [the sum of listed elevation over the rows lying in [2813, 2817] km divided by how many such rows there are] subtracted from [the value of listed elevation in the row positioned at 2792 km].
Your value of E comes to 1.3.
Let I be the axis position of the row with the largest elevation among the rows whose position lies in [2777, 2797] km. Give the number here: 2796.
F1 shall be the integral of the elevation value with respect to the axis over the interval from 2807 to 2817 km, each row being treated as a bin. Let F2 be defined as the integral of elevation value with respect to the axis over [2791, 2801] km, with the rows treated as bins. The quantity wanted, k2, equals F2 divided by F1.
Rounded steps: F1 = 31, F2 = 42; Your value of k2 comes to 1.4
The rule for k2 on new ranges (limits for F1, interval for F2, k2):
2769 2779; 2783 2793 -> 1.1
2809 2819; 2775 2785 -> 1.3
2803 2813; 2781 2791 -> 1.1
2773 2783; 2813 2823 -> 0.7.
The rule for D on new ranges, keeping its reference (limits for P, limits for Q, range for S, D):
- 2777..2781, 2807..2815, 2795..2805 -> -0.6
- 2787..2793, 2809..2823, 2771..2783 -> 0.6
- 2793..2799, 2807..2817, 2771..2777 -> 1.2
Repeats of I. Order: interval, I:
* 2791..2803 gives 2800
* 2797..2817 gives 2800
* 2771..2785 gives 2784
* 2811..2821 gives 2812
